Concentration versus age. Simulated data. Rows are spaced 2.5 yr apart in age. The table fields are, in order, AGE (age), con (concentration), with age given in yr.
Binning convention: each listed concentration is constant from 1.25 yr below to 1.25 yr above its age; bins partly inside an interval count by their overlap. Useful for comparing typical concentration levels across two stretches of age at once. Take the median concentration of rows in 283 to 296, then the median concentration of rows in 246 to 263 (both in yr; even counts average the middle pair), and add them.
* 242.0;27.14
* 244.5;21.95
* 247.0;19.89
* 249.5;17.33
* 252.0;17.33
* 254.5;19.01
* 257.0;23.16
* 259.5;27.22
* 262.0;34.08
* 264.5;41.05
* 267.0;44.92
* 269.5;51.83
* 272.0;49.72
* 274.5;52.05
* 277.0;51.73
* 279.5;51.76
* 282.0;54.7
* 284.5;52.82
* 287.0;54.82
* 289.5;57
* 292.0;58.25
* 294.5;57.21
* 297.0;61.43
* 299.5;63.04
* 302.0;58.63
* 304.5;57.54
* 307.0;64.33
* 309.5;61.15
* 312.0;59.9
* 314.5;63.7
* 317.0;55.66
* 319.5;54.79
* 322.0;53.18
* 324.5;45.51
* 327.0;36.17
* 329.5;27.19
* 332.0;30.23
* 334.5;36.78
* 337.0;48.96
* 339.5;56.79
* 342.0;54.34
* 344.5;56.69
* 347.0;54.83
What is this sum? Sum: 77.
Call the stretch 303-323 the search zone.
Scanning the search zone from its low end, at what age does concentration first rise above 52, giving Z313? 304.5 yr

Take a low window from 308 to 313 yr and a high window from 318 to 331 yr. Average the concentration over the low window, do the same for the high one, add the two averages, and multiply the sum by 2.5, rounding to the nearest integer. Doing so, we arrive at 260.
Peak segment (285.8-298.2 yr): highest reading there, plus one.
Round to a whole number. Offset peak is 62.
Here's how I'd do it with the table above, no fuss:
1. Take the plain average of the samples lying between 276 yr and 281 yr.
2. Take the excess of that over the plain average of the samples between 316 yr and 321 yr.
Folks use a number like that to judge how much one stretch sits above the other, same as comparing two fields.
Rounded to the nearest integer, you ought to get -3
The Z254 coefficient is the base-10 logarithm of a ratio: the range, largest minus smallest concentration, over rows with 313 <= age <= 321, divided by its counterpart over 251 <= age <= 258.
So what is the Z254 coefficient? 0.18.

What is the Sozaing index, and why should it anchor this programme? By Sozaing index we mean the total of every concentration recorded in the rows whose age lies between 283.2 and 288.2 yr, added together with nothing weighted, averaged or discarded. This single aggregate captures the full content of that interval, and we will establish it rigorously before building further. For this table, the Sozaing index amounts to 108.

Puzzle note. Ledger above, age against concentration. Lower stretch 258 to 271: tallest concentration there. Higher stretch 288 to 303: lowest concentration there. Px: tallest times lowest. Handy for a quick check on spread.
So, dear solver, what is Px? 2954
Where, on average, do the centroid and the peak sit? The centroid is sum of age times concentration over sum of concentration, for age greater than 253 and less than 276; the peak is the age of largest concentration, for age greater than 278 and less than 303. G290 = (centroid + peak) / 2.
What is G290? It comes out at 283.0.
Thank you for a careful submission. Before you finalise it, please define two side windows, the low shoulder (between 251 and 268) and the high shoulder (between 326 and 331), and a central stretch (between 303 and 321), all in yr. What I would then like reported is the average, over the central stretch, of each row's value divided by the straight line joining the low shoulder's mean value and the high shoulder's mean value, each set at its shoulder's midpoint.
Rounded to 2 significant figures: 1.9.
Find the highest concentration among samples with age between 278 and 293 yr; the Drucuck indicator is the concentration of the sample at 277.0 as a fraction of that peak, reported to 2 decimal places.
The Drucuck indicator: 0.89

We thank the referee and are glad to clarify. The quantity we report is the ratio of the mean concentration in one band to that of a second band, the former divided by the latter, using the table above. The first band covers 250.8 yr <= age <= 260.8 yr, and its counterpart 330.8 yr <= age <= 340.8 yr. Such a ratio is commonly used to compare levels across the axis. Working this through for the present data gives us 0.50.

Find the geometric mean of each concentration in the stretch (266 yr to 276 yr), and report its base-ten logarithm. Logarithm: 1.69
